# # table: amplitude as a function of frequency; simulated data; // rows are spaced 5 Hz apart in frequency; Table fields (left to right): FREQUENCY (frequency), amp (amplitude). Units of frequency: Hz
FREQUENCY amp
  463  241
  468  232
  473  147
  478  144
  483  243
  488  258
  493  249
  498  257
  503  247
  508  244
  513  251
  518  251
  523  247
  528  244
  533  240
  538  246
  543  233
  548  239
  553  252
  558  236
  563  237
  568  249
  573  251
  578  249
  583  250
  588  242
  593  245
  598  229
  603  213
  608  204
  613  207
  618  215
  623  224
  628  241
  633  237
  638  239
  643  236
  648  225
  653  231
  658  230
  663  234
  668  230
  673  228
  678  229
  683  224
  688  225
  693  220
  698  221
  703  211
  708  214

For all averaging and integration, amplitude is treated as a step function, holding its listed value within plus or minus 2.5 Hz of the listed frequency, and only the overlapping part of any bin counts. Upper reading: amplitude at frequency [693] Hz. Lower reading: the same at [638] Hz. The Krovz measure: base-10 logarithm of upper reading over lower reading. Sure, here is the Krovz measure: -0.036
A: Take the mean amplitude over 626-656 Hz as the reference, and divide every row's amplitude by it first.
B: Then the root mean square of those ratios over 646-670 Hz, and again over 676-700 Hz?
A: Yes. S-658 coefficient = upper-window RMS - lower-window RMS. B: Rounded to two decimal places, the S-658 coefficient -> -0.03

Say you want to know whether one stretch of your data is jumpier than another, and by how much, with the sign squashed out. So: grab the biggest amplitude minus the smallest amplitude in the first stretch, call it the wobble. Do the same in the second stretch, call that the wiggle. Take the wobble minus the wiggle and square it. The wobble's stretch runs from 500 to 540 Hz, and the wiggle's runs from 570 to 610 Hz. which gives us 1296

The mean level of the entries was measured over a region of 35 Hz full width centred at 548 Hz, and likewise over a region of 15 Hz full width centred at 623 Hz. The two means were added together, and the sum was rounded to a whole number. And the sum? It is 467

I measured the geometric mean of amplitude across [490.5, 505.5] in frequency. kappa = 251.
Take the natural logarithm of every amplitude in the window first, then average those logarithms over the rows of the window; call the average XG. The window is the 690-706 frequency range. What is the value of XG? 5.38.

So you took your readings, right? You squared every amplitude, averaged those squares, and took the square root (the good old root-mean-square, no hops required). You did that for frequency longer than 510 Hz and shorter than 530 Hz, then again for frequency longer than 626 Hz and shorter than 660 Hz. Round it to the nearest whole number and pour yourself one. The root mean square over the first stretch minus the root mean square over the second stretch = 14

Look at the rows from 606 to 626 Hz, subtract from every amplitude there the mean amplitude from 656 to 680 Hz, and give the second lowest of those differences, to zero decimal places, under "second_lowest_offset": -23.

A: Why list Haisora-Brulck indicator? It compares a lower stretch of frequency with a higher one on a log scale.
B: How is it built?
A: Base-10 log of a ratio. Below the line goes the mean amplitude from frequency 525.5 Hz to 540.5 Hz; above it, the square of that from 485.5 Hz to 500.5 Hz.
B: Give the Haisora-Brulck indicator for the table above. 2.43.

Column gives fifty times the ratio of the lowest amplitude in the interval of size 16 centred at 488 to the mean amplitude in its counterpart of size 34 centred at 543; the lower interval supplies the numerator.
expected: 50.3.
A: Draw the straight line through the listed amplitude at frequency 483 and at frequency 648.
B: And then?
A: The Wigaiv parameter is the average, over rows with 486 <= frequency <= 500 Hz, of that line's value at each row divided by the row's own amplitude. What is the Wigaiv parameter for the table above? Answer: 0.95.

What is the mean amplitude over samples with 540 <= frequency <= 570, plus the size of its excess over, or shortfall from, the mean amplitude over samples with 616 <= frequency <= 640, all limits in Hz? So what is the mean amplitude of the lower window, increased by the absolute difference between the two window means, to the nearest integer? 251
